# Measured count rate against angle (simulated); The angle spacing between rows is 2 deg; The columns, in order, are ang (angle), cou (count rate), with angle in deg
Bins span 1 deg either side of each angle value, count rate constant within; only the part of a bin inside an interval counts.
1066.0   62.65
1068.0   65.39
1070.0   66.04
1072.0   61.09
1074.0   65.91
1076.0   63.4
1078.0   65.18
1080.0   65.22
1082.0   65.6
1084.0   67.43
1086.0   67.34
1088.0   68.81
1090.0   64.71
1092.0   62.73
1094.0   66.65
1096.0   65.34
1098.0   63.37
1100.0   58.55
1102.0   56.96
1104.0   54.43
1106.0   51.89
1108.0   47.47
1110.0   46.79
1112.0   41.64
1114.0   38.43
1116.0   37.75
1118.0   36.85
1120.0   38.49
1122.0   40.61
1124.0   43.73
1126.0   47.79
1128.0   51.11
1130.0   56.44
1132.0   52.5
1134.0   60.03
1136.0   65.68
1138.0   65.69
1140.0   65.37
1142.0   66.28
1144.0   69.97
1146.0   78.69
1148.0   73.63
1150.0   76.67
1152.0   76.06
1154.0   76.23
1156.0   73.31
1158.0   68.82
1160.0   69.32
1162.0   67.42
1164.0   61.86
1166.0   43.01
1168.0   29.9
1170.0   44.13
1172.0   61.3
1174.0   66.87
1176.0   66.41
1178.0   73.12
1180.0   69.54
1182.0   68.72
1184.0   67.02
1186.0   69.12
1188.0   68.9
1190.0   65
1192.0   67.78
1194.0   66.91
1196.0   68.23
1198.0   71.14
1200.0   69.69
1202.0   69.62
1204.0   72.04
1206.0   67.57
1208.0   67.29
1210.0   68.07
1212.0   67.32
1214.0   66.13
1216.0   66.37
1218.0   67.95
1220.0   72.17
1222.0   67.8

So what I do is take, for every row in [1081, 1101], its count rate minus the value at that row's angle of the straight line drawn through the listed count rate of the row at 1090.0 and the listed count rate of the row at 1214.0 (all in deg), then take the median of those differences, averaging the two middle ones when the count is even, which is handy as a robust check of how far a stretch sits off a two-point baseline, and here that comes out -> 1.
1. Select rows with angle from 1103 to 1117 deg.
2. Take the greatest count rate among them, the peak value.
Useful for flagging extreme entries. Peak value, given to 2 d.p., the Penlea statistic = 54.43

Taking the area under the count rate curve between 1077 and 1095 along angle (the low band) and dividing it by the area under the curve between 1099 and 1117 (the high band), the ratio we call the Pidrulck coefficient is 1.37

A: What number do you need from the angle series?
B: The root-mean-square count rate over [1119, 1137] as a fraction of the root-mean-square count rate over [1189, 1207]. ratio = 0.75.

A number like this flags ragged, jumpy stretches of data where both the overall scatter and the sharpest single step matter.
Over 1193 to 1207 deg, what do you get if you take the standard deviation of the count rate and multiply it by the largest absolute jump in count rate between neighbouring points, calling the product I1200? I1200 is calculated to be 8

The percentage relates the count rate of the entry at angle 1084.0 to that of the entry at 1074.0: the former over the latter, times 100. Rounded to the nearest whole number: 102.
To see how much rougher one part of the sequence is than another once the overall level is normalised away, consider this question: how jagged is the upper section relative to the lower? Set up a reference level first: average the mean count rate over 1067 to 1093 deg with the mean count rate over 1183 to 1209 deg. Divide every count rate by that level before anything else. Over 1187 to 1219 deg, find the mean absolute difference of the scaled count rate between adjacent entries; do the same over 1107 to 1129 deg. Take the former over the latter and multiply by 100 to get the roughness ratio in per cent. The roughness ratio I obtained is 67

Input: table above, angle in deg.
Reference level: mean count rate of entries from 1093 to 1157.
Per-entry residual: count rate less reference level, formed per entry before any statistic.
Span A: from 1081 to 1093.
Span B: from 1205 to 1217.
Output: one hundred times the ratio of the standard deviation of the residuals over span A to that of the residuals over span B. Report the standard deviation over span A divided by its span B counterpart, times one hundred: 298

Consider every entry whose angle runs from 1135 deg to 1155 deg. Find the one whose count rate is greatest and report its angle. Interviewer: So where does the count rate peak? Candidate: 1146.0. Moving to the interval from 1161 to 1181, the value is 1178.0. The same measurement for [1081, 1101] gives 1088.0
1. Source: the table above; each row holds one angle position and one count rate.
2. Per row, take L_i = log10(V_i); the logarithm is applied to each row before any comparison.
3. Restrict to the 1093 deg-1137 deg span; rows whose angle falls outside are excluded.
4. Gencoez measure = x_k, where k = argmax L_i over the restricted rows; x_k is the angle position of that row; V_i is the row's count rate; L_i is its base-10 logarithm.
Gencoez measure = 1094.0 deg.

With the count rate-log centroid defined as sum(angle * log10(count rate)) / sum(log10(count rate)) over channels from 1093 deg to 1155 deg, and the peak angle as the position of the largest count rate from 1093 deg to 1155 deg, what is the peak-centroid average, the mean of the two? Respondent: 1135.2 deg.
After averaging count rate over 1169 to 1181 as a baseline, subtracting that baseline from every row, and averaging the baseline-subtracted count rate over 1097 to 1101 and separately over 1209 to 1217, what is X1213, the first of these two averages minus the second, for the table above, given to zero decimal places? -6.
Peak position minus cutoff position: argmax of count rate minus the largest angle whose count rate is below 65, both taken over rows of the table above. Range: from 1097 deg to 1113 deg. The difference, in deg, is -14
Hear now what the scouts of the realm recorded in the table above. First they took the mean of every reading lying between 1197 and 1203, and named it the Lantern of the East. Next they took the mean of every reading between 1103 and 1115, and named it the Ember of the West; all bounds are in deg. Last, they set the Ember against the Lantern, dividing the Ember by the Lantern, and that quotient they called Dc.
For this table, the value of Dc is 0.67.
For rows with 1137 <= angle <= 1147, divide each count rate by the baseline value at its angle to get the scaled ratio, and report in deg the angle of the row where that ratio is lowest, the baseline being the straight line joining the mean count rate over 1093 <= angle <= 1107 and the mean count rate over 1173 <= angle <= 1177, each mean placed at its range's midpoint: 1140.0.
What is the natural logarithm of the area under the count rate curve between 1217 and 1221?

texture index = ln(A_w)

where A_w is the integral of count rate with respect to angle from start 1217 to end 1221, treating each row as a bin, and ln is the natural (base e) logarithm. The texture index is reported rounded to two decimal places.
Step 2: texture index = 5.64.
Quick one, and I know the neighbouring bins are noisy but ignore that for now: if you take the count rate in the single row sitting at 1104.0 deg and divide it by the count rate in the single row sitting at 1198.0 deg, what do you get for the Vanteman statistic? 0.77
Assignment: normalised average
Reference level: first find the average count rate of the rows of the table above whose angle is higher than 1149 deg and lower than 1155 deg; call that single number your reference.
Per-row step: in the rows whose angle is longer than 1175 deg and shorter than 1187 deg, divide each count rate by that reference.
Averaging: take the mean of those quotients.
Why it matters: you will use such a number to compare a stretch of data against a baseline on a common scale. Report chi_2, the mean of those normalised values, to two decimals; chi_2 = 0.90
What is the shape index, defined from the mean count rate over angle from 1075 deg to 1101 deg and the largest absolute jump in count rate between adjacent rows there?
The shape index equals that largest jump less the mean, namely -60.1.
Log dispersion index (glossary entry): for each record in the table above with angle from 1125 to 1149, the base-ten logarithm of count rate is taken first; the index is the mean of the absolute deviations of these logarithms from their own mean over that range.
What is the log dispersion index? 0.055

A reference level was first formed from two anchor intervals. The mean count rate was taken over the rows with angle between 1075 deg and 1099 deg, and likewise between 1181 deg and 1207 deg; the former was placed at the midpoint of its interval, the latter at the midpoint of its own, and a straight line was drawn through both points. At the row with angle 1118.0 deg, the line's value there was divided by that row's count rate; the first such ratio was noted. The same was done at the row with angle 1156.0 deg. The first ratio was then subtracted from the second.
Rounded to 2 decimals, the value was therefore -0.88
